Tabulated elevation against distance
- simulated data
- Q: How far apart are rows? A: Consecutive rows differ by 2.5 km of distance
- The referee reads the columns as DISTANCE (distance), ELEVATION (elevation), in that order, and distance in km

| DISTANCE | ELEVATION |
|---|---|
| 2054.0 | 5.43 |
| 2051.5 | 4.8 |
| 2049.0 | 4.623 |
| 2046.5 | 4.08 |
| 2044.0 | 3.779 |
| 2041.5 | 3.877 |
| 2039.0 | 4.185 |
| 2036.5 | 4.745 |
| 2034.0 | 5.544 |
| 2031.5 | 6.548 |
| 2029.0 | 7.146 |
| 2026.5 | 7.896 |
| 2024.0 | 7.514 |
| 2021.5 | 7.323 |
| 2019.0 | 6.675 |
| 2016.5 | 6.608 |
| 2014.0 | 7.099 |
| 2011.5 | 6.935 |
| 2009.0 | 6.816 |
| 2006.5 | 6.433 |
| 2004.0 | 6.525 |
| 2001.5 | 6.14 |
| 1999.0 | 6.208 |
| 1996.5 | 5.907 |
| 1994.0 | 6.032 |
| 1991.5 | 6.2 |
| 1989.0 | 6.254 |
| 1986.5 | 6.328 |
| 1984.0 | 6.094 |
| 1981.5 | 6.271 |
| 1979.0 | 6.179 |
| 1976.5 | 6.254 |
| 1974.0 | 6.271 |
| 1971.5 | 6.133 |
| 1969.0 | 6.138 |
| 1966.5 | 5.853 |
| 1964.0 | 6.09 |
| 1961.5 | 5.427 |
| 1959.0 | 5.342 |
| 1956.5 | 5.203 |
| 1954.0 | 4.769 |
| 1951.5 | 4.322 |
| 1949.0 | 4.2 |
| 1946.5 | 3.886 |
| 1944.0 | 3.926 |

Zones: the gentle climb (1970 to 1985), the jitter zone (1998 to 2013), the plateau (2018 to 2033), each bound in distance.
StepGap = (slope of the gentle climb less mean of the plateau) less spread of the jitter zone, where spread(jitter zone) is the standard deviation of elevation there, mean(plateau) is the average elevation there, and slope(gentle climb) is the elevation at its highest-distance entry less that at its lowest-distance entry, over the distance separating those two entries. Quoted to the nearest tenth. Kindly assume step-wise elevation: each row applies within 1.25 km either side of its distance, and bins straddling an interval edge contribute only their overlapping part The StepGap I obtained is -7.5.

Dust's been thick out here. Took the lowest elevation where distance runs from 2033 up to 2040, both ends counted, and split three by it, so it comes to 0.72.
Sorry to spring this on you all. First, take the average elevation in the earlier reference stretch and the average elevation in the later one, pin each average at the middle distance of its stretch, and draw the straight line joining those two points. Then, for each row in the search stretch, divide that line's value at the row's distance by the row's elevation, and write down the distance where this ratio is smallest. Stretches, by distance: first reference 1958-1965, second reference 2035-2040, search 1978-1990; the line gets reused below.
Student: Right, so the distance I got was 1986.5 km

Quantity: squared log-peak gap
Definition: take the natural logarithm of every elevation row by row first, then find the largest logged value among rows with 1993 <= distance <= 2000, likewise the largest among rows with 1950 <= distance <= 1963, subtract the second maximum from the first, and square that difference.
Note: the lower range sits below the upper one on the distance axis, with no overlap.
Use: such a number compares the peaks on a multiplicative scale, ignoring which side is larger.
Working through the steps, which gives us 0.02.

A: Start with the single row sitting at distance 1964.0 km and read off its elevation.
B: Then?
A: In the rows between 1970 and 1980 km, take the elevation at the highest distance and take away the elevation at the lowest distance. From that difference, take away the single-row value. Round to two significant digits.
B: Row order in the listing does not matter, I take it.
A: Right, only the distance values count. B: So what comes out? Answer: -6.0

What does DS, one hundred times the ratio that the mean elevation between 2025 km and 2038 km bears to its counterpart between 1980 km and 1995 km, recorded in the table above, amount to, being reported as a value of 103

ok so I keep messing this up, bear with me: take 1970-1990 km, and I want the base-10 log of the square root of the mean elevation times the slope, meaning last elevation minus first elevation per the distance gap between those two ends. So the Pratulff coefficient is -0.68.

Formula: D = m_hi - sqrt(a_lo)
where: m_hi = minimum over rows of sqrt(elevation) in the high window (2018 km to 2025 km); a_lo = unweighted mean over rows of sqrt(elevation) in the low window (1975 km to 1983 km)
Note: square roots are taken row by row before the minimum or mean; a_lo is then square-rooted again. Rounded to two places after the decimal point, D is 1.00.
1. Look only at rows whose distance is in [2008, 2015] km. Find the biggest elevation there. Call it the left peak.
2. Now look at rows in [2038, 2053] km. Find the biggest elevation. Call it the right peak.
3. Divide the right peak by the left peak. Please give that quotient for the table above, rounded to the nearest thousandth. 0.676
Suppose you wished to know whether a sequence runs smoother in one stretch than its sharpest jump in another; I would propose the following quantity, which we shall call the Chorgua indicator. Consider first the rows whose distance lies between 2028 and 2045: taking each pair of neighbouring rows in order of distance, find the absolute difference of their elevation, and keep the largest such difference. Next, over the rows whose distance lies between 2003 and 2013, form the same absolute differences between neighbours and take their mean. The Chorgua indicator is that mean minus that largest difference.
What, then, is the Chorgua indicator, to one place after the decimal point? -0.8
